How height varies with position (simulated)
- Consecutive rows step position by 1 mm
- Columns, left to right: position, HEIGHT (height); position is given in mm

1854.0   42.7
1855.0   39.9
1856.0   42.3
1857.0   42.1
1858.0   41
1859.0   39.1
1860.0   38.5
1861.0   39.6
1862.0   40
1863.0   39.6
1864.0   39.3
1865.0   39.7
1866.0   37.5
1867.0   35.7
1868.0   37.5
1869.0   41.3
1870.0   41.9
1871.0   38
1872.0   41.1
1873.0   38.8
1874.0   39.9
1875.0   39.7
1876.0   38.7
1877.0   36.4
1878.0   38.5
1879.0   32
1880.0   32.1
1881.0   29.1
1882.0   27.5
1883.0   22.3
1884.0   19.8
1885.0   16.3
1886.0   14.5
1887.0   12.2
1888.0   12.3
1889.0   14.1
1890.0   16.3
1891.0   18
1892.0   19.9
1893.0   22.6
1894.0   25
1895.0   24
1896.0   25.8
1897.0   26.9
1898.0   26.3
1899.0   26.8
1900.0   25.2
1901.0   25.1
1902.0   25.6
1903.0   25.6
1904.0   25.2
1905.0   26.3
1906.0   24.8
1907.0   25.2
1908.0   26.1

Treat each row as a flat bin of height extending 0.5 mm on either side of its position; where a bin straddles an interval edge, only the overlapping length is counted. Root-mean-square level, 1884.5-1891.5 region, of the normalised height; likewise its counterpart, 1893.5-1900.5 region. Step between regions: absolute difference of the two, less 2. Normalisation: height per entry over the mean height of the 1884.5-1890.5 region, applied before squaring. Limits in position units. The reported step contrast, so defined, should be -1.25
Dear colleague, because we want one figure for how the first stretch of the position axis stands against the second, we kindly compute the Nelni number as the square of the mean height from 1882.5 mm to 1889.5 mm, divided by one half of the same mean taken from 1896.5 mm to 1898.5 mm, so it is 19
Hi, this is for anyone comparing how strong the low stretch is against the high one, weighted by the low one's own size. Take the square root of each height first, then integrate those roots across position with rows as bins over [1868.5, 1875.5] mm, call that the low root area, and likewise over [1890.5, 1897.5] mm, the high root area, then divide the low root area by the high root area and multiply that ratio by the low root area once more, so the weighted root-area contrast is 58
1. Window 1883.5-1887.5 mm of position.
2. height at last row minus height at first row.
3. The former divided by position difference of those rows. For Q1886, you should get -2.5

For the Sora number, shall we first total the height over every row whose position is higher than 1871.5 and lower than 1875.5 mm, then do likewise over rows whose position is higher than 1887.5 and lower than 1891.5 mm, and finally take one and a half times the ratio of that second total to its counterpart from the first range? 0.57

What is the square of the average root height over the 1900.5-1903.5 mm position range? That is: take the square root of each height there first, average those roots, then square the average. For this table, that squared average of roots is 25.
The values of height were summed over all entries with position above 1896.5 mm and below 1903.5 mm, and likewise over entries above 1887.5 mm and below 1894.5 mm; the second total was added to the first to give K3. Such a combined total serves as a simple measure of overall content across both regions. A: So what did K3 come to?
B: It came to 310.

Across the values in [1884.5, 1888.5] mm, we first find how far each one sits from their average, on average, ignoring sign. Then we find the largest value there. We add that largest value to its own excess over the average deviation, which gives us 31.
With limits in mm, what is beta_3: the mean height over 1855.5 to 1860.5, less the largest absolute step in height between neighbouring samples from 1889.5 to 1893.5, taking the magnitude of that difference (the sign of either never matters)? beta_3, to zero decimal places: 38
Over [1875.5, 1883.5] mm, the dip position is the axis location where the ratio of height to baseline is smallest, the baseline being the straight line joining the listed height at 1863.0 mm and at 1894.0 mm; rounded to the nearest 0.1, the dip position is 1883.0 mm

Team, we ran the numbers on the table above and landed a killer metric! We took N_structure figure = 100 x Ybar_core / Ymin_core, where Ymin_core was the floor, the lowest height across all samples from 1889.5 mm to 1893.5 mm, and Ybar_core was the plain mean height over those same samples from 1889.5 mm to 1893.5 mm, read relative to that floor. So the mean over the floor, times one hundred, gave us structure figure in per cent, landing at 118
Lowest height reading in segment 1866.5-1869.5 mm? 35.7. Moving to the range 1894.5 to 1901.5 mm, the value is 24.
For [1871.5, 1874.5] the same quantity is 38.8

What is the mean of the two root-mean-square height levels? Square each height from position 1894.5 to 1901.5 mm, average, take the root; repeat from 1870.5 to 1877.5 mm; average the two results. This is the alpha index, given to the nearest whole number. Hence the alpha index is 32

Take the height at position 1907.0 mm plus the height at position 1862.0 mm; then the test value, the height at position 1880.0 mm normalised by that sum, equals 0.49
